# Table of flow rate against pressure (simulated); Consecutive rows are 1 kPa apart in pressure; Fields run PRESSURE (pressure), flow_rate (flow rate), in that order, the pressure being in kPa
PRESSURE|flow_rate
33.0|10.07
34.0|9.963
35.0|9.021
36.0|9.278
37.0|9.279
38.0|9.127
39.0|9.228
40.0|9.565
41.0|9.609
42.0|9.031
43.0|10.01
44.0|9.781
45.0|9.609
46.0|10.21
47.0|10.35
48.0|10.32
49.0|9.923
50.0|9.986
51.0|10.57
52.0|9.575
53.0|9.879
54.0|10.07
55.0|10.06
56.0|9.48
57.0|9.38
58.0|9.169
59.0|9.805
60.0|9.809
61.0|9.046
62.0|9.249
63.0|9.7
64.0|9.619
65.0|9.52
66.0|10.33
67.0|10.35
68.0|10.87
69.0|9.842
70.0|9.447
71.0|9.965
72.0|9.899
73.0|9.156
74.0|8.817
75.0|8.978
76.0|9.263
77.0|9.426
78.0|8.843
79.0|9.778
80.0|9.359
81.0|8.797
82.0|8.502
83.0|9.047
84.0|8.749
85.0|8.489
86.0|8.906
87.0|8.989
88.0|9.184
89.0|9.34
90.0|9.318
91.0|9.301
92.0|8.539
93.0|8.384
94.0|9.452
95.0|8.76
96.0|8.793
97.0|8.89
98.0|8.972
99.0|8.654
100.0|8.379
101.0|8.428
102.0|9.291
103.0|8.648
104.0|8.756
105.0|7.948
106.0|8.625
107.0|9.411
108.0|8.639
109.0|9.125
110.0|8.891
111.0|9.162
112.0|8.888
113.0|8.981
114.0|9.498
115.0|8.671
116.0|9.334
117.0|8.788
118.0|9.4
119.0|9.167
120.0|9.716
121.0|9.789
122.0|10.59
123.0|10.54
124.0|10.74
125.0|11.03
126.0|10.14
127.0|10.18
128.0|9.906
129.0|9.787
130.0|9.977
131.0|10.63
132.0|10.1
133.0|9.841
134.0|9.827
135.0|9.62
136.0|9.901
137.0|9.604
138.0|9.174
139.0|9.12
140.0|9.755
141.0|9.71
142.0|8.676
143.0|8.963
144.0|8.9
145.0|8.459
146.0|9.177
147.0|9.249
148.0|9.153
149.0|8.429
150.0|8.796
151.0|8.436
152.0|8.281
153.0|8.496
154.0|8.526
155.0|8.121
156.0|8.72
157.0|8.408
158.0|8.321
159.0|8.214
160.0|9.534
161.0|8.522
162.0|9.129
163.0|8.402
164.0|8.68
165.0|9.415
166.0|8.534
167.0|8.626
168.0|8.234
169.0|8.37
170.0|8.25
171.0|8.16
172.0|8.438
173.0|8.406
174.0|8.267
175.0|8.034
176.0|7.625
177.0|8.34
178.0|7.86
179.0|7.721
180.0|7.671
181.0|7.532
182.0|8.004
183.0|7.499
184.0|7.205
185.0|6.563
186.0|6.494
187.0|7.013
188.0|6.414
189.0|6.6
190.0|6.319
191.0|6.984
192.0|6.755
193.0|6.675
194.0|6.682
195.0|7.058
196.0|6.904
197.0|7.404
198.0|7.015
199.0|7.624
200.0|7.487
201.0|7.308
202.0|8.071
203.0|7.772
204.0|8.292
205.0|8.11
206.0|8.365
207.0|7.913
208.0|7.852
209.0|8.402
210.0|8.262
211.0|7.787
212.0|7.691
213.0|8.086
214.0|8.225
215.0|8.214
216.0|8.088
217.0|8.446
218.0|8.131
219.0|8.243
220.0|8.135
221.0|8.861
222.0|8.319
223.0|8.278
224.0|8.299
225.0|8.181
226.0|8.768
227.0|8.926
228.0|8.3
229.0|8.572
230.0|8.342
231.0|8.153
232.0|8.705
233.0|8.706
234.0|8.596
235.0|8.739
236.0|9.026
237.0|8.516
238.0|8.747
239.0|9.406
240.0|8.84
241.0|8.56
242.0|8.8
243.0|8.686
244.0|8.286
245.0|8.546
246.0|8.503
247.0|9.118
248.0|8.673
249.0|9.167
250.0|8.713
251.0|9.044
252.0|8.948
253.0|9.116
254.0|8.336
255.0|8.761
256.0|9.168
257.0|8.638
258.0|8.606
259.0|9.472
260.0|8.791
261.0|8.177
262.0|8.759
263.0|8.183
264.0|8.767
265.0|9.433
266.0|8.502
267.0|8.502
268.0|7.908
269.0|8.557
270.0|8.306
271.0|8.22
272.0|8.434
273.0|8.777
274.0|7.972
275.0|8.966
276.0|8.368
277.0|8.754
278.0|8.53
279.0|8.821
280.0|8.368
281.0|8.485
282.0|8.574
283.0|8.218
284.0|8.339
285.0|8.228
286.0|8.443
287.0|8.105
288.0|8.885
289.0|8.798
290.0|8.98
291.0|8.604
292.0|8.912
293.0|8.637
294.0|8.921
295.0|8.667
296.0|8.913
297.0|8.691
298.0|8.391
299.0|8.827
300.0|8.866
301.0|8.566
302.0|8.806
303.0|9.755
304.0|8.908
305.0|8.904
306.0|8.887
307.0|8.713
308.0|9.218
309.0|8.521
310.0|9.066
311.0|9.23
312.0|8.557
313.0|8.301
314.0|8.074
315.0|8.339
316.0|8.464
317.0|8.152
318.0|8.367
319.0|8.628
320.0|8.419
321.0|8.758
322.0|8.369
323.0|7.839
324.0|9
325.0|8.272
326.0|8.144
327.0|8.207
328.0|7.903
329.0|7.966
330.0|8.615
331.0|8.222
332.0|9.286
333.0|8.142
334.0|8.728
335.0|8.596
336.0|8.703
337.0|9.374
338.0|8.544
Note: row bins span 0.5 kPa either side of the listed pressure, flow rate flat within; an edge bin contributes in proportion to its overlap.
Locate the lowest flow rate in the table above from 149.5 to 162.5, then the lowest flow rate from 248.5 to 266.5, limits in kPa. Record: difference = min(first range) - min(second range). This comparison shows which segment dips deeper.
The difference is -0.1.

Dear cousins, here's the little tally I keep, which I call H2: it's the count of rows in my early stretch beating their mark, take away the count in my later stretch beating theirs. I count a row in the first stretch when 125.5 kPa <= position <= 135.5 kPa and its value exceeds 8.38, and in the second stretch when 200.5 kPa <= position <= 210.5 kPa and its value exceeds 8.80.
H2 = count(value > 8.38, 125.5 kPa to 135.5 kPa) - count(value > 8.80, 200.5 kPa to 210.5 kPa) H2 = 10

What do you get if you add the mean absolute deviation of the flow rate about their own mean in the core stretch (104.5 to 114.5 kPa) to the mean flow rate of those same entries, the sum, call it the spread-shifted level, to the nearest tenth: 9.2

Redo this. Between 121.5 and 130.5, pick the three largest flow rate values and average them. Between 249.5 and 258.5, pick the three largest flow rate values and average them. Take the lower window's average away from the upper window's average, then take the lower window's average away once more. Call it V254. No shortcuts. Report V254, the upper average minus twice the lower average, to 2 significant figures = -12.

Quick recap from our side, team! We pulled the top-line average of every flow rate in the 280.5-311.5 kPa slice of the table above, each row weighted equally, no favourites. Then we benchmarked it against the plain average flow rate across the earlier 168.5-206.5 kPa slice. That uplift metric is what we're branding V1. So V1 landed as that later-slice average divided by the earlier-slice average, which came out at 1.16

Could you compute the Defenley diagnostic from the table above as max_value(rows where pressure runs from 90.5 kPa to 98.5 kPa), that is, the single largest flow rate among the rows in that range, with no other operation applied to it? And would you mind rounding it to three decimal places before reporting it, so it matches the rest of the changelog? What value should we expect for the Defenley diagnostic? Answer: 9.452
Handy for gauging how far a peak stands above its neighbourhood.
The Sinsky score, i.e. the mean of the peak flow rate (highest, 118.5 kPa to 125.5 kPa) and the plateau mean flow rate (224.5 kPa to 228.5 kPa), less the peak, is -1.2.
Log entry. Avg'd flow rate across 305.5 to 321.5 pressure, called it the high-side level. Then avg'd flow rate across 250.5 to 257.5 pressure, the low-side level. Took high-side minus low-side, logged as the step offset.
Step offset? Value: -0.3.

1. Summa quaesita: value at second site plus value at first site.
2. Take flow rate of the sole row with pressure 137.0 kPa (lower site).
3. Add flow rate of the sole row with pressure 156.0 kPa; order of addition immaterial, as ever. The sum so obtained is 18.3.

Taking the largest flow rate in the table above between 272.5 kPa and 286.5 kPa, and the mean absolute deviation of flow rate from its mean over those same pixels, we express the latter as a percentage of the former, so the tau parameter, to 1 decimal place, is 2.4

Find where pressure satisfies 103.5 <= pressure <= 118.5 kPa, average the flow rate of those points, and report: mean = 8.9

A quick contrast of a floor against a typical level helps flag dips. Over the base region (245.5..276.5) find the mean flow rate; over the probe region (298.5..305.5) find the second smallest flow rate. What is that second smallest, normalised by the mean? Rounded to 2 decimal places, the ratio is 1.02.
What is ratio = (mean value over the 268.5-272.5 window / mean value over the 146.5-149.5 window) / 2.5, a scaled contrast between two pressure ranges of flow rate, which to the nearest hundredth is 0.37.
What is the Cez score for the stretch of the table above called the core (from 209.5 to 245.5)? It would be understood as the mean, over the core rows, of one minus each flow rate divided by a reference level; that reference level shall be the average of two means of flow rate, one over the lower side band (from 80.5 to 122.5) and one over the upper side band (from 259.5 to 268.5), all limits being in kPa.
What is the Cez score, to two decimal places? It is 0.04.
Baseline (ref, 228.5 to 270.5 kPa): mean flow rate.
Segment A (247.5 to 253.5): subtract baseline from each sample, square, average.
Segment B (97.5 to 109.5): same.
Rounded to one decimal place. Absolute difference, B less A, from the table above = 0.1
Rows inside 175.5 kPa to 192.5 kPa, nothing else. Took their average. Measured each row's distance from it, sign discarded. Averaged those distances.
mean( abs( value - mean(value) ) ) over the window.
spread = 0.54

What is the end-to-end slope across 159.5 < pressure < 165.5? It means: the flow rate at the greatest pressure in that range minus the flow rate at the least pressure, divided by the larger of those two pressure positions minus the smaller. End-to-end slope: -0.02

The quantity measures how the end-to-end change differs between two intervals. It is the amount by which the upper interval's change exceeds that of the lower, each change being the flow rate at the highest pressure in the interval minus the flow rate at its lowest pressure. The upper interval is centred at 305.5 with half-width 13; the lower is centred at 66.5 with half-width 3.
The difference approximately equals -0.49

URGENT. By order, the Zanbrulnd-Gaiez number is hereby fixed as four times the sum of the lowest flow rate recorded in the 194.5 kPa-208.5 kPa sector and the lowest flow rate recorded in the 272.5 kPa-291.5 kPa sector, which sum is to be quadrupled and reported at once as 60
